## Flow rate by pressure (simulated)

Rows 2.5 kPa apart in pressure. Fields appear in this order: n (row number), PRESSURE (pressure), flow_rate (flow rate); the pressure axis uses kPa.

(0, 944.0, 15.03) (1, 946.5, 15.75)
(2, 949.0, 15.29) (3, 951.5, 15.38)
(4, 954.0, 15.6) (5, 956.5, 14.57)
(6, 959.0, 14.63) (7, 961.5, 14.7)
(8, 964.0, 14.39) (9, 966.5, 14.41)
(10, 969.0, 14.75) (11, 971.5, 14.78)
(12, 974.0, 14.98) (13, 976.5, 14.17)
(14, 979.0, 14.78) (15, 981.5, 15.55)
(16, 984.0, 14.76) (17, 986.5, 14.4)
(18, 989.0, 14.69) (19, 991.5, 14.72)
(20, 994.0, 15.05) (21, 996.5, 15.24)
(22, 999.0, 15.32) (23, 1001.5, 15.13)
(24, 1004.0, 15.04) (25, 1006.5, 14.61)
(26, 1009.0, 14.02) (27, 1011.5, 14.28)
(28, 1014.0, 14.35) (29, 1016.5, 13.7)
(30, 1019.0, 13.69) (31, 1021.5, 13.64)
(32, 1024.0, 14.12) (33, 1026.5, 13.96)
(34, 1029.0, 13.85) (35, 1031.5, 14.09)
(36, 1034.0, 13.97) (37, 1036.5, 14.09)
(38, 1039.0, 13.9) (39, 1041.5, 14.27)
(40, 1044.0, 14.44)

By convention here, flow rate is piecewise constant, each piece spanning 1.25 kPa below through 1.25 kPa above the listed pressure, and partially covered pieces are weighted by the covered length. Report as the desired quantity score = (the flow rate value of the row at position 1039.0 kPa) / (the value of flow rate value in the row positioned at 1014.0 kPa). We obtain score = 0.97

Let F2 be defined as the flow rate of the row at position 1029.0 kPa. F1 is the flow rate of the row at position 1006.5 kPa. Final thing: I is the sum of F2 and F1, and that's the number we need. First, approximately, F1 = 14.61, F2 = 13.85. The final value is 28.5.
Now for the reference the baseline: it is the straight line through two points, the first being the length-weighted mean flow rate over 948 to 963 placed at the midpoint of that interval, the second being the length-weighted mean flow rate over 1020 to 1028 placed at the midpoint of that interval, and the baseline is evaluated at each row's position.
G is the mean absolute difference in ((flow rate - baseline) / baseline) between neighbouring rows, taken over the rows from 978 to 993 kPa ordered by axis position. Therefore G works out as 0.031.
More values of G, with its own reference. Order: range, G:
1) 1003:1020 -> 0.023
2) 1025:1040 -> 0.011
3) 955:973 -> 0.011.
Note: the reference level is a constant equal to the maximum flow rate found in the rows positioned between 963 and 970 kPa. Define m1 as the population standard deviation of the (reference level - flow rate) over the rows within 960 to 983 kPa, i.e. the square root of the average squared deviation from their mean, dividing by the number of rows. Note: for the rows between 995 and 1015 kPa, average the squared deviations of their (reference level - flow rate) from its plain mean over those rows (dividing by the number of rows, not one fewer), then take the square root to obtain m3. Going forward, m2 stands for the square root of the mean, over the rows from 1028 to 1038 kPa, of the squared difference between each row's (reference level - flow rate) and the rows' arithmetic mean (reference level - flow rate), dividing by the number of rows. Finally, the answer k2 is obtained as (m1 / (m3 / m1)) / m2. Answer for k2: 3.1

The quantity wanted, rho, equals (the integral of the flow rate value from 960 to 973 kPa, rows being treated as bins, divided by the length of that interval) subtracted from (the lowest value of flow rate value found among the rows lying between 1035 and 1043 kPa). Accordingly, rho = -0.7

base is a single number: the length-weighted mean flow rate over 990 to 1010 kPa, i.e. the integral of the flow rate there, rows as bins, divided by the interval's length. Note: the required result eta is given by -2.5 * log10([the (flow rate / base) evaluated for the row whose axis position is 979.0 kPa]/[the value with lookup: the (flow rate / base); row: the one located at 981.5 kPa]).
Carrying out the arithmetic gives 0.06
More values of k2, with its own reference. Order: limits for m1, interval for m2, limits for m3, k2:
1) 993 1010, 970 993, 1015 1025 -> 2.6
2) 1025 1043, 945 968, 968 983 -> 0.1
